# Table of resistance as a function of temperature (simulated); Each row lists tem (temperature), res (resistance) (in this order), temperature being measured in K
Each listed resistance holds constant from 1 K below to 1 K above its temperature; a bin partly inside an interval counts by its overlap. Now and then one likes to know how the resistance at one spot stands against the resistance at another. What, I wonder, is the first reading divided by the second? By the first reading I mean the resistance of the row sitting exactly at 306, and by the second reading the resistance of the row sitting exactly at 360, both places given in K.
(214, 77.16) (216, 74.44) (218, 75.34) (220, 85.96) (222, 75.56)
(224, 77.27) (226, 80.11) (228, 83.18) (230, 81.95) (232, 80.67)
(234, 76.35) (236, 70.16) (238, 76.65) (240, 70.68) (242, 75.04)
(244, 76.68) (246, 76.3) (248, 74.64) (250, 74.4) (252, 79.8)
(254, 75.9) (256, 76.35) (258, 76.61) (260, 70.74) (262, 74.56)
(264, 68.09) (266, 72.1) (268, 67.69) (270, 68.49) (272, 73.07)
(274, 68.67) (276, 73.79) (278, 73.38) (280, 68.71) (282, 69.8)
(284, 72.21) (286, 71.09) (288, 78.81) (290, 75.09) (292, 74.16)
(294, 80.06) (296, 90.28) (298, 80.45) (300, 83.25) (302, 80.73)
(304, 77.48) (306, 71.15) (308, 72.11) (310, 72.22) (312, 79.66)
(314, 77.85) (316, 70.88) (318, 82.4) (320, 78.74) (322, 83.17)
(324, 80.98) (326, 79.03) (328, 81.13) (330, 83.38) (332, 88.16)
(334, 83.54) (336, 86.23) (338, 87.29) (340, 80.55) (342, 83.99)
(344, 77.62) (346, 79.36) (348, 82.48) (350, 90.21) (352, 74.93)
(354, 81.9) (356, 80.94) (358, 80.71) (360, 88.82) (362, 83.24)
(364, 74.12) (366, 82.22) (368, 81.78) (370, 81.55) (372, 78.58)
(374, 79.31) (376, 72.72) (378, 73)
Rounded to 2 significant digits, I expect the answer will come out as 0.80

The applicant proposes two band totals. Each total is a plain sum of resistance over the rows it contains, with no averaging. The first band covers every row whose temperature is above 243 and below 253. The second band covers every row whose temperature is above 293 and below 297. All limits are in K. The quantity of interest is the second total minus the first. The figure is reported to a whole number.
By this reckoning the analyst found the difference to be -211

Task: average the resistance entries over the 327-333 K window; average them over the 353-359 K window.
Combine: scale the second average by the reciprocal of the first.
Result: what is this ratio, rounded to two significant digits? 0.96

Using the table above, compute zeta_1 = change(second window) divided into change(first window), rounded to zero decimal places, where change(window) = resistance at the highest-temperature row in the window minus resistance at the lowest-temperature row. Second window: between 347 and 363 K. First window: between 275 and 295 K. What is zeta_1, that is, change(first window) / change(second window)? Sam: 8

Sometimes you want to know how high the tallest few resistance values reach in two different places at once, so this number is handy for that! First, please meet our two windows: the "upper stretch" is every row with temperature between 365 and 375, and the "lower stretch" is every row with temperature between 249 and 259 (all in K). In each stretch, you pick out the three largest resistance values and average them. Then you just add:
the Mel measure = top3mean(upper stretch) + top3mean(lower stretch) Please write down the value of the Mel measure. 159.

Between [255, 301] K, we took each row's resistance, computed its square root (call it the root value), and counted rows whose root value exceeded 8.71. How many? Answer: 7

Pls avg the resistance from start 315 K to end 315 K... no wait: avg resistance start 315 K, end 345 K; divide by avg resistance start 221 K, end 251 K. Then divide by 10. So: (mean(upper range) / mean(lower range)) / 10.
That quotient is 0.107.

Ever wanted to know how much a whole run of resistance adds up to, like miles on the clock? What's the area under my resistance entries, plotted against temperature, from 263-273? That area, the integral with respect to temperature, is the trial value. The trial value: 699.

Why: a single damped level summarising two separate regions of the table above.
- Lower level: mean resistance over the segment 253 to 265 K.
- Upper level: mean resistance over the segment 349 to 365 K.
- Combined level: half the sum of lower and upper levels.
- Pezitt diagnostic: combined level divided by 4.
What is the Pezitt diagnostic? 19.4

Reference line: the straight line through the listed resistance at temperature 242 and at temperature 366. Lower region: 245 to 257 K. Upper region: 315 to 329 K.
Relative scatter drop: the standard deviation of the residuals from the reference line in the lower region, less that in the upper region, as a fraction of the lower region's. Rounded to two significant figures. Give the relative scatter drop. -1.1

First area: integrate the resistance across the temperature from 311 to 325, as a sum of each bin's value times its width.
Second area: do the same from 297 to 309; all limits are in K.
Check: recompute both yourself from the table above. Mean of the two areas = 1019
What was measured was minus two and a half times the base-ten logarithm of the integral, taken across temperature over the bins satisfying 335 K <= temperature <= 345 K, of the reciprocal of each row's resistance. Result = 2.30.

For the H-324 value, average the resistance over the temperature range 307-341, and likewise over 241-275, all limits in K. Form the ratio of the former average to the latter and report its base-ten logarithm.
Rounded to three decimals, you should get 0.039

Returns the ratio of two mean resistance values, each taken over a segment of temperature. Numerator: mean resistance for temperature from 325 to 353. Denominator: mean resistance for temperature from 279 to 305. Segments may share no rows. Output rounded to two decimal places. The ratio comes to 1.07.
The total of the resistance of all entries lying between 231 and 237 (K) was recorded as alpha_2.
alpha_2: 227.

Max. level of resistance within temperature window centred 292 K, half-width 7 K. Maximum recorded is 90.28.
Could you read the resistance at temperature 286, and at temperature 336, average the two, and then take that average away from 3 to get -76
